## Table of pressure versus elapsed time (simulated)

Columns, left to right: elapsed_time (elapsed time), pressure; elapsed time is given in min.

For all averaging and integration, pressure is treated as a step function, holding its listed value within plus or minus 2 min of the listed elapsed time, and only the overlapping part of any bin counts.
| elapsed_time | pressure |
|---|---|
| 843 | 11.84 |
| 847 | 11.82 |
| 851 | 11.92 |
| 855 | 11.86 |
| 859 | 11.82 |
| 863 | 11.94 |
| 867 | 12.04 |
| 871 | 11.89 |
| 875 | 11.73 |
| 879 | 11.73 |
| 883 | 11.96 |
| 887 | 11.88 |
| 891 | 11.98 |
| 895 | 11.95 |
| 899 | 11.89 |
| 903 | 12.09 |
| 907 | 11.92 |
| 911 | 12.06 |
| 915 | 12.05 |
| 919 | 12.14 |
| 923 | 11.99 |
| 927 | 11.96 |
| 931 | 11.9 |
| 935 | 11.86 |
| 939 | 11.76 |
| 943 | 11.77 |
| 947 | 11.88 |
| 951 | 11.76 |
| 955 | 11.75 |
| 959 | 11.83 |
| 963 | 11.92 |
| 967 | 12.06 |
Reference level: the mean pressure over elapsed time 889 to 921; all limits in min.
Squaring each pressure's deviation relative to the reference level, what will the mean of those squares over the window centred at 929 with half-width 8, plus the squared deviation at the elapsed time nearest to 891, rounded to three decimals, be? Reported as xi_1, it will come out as 0.010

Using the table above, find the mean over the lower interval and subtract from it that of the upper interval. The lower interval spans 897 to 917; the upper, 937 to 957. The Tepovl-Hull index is 0.22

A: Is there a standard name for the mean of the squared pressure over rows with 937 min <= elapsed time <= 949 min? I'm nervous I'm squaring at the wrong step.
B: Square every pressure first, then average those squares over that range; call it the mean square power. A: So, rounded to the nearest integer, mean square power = 139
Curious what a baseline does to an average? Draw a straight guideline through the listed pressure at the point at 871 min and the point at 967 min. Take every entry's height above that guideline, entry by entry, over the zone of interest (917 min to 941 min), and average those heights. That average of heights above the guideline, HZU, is -0.06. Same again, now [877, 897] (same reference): -0.02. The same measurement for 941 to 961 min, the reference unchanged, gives -0.23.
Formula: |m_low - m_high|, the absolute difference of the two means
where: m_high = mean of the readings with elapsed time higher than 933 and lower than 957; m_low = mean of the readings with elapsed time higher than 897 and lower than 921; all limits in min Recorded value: 0.23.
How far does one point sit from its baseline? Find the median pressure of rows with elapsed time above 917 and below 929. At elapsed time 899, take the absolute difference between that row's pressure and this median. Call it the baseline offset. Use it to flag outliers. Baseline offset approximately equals 0.100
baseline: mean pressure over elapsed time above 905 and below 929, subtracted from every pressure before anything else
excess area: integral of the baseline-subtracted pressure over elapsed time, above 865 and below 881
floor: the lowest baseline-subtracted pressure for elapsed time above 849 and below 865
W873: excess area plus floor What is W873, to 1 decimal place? -3.0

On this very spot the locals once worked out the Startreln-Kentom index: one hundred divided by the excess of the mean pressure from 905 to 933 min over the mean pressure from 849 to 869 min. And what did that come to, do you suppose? 1151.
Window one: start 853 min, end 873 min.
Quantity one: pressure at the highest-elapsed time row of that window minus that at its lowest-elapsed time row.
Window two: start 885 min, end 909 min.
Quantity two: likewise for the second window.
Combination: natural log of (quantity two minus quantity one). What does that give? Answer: -4.6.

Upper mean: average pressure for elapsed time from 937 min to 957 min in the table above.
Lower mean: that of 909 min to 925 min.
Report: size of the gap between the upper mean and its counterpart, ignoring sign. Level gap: 0.28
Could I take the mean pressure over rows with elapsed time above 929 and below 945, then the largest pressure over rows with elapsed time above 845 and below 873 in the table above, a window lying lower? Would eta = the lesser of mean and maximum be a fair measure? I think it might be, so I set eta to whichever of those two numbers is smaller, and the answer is 11.8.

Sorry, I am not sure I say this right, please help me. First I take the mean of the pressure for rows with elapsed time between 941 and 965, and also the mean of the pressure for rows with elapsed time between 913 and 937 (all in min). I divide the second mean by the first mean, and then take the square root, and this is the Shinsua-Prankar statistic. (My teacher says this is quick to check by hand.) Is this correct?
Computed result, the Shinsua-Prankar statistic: 1.007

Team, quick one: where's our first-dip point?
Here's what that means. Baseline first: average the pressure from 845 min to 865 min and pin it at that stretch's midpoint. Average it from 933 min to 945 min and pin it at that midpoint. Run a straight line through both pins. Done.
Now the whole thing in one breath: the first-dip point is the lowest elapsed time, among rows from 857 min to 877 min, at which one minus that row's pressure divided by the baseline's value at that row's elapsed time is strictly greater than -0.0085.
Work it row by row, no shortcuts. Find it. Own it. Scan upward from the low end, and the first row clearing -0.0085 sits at 859 min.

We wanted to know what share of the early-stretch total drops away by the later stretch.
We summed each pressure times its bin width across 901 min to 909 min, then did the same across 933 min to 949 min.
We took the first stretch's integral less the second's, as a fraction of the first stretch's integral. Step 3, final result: -1.0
